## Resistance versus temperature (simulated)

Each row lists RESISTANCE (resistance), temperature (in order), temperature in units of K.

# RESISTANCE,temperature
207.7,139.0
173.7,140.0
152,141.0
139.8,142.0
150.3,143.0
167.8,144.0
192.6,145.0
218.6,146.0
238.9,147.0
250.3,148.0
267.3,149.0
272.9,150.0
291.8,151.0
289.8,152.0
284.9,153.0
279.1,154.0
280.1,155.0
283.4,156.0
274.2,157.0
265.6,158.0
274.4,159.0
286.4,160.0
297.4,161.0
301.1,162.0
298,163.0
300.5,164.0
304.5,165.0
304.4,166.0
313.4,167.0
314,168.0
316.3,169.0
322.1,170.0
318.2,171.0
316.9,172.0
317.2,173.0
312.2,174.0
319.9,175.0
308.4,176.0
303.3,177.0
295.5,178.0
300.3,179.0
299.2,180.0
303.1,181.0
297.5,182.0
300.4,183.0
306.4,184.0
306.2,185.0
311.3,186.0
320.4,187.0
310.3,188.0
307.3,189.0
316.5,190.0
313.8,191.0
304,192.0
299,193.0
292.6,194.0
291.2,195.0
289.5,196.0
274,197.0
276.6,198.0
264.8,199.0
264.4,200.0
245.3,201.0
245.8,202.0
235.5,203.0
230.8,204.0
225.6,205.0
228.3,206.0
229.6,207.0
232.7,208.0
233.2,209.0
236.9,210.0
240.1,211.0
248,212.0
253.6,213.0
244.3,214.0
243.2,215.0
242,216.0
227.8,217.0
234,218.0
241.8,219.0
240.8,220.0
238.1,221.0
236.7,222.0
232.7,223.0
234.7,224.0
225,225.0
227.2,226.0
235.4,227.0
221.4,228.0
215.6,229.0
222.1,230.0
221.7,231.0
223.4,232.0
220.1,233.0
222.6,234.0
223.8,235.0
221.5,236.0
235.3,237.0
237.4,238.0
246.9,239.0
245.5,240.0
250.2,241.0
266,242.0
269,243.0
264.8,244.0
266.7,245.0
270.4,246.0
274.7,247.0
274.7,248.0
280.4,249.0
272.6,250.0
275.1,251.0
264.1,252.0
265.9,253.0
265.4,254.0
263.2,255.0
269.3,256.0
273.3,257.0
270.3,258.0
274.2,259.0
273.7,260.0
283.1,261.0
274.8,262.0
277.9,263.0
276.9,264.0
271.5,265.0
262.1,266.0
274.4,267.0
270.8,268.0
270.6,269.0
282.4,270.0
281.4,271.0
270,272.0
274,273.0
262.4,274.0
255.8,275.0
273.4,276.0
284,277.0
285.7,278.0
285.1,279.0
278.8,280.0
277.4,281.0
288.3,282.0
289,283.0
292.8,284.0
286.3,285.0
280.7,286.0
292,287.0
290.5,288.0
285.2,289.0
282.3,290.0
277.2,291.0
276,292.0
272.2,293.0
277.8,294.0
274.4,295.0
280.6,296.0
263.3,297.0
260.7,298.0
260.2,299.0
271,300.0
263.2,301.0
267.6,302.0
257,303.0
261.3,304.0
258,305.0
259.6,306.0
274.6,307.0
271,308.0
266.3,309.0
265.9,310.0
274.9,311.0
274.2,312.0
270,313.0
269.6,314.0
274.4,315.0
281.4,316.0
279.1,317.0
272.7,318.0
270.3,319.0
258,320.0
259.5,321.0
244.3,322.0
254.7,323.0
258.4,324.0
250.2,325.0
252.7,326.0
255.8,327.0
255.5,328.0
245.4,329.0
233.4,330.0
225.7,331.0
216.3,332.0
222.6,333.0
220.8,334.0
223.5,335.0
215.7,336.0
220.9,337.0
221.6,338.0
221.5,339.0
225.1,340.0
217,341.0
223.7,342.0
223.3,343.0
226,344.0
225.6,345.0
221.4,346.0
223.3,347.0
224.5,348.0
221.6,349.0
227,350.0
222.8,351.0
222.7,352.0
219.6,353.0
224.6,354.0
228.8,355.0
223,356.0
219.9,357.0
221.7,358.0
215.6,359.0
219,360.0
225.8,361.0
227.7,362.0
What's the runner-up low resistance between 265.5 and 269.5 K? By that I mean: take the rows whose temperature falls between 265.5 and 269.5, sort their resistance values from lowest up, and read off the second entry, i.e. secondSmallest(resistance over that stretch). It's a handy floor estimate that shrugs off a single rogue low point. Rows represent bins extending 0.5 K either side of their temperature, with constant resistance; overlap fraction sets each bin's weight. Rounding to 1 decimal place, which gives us 270.6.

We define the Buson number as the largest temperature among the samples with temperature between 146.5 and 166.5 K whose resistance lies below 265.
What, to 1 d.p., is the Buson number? 148.0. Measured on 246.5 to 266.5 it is 266.0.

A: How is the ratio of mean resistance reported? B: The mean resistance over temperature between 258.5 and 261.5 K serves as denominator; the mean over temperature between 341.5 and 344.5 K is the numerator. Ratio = 0.81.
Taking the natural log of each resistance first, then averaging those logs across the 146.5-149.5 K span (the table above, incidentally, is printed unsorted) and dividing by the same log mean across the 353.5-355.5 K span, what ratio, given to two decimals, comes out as 1.02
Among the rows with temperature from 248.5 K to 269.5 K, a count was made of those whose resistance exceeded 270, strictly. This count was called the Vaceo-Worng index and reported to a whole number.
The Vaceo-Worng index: 15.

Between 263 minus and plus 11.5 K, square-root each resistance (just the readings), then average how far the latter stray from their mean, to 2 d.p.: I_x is 0.15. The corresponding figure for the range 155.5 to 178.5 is 0.36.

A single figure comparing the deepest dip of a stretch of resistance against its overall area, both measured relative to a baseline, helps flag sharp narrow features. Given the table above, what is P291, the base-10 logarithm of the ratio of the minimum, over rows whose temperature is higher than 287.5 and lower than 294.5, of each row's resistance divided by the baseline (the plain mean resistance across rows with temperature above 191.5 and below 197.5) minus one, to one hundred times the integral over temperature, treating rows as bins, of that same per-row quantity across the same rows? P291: -2.6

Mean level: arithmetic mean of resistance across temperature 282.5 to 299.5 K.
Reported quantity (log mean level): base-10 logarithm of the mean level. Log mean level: 2.45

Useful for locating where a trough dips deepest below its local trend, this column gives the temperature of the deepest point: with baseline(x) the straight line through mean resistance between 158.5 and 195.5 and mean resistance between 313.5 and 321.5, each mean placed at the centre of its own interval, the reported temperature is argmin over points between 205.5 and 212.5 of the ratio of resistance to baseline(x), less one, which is 206.0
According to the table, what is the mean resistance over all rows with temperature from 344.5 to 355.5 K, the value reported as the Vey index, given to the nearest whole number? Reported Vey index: 224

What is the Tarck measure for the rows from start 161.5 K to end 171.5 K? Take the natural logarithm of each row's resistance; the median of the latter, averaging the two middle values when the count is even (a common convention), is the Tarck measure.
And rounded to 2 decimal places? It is 5.73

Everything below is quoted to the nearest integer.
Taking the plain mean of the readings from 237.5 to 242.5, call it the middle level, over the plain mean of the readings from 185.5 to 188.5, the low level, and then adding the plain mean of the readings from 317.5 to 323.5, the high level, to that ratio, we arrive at 261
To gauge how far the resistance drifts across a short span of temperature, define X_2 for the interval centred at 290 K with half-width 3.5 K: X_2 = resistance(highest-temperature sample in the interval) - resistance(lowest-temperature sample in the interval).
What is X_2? -20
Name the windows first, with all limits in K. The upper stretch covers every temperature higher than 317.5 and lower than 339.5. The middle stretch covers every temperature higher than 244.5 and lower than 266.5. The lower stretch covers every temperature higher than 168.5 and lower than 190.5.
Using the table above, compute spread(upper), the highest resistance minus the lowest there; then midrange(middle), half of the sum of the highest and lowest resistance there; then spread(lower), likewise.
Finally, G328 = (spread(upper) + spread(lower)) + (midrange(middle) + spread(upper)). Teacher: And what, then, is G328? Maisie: 413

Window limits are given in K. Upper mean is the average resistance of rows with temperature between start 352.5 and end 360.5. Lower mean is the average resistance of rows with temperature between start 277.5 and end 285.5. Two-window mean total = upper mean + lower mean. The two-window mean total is 507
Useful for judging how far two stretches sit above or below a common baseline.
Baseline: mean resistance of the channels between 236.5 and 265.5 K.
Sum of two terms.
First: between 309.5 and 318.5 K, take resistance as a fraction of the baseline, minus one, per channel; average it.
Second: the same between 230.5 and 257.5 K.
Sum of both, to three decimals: -0.021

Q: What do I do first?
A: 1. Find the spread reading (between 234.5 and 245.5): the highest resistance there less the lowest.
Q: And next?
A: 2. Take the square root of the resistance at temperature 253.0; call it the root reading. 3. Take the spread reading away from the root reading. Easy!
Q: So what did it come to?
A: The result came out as -31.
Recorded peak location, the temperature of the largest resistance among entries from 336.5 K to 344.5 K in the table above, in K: 344.0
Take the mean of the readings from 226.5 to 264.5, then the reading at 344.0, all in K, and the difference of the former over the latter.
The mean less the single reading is 29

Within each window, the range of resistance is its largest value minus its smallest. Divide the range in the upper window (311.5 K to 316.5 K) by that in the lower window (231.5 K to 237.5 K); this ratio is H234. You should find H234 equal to 0.78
